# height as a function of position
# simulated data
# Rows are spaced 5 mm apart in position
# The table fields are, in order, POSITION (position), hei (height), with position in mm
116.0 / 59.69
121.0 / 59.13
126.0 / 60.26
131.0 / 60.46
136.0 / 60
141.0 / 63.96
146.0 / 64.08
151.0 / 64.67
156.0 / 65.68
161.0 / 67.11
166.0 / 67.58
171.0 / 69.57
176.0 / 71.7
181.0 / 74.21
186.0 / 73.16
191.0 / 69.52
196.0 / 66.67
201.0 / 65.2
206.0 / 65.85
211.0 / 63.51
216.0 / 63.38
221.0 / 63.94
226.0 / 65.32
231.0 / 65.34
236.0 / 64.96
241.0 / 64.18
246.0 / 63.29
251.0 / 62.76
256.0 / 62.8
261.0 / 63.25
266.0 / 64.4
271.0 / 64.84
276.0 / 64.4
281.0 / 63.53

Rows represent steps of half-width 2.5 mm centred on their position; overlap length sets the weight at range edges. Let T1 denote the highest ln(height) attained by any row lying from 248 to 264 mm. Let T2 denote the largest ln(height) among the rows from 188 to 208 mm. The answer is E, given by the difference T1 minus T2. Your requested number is -0.09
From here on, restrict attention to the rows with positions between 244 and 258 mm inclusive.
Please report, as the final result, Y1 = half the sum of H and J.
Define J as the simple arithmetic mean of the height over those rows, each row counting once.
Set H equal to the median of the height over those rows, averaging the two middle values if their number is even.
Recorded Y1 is 62.9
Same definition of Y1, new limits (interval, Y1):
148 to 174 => 67.0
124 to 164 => 63.6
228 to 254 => 64.1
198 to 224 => 64.2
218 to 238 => 65.0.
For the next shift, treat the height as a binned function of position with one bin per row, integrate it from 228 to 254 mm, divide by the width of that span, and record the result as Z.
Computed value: 64.1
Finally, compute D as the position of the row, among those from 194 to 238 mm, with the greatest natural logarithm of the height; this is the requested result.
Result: 196.0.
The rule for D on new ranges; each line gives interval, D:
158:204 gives 181.0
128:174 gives 171.0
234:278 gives 236.0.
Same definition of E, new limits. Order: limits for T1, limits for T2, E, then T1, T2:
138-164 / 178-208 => -0.10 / 4.21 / 4.31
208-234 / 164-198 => -0.13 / 4.18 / 4.31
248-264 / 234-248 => -0.03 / 4.15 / 4.17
